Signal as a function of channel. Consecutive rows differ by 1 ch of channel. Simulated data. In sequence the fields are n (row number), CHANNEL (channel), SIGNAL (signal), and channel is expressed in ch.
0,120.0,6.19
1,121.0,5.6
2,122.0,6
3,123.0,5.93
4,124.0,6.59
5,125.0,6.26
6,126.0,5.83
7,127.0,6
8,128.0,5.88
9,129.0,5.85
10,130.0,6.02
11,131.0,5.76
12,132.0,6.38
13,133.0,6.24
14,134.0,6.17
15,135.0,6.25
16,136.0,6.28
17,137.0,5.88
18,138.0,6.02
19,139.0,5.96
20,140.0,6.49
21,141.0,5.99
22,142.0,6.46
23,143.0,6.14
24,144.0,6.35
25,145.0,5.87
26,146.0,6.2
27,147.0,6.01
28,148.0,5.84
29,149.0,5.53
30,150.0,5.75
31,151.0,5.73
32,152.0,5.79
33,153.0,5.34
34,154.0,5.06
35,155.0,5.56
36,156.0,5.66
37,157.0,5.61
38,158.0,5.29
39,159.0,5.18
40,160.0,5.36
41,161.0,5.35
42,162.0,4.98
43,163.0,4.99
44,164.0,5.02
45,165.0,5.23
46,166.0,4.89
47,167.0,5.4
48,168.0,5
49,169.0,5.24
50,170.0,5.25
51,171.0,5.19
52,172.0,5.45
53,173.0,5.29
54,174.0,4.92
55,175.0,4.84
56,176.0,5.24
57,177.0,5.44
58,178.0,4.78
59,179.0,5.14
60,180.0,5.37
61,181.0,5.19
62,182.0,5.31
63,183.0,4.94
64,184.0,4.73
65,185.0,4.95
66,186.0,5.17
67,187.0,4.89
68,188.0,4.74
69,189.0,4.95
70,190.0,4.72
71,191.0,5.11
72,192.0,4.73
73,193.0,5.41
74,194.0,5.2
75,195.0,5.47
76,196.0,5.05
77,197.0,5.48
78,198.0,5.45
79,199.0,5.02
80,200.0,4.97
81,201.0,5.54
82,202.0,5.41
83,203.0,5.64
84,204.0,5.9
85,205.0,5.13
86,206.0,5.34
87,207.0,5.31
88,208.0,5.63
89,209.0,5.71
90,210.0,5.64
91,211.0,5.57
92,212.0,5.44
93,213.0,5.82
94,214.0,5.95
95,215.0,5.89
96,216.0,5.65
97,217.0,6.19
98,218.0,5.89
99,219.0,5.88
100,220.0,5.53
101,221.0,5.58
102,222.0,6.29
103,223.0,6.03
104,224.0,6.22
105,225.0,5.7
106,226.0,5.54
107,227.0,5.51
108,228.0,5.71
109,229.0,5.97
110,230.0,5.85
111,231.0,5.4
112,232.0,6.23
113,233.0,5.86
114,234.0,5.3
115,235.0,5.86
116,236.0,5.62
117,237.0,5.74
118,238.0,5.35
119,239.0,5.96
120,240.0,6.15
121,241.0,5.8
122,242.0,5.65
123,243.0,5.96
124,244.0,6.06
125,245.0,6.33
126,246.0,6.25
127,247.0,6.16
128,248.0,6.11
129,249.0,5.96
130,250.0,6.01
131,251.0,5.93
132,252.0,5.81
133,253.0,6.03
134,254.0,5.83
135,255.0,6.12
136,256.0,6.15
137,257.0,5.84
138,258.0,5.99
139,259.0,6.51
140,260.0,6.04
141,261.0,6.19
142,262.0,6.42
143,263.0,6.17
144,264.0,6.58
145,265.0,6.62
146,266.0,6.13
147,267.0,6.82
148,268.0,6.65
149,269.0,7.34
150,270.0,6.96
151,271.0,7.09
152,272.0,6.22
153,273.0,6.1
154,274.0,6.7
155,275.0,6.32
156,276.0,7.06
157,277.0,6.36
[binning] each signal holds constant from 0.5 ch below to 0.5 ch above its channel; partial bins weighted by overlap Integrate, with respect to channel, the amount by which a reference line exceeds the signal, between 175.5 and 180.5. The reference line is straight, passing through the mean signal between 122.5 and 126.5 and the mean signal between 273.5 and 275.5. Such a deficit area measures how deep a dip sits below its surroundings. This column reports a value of 5.4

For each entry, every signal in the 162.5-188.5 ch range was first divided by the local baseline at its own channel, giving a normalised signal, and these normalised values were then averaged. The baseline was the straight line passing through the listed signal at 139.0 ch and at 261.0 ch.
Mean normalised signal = 0.85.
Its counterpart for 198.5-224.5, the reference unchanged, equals 0.93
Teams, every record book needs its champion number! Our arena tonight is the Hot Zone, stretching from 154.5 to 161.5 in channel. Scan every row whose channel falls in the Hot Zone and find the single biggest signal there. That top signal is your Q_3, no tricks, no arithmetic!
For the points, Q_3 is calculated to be 5.66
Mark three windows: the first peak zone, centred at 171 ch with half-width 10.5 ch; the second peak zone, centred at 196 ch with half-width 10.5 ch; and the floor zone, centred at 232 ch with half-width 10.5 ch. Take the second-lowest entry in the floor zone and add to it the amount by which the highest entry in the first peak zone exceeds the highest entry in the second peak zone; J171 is 4.9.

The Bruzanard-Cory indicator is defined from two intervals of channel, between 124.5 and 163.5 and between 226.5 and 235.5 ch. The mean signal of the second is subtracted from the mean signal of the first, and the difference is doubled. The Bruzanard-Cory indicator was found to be 0.2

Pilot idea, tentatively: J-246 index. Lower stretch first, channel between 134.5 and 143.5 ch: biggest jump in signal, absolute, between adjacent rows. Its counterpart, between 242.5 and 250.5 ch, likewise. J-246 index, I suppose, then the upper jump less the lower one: -0.3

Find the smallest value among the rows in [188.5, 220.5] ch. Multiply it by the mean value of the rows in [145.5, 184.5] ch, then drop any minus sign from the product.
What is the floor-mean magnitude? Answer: 25.1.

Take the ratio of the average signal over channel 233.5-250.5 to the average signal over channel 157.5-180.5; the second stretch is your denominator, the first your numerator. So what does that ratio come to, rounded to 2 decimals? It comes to 1.14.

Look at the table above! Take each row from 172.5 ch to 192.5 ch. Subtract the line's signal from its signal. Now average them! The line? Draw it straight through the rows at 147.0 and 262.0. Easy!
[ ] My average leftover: -1.11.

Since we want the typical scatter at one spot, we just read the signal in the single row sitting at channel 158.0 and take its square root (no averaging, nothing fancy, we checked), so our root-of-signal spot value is 2.30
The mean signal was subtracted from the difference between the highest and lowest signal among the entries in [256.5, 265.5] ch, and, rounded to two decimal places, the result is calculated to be -5.48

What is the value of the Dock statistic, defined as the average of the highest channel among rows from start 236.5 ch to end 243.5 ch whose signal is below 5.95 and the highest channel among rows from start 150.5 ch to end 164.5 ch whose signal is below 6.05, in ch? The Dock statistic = 203.0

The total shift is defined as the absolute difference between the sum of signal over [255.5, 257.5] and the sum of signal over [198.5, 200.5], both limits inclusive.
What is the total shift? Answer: 2.0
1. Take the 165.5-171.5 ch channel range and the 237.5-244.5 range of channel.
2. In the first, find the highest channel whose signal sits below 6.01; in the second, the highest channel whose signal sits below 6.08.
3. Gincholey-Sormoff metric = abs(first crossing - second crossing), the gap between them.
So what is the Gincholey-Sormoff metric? 73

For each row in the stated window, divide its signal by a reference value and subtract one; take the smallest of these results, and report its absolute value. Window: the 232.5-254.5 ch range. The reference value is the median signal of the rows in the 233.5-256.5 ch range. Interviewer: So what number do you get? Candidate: 0.11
